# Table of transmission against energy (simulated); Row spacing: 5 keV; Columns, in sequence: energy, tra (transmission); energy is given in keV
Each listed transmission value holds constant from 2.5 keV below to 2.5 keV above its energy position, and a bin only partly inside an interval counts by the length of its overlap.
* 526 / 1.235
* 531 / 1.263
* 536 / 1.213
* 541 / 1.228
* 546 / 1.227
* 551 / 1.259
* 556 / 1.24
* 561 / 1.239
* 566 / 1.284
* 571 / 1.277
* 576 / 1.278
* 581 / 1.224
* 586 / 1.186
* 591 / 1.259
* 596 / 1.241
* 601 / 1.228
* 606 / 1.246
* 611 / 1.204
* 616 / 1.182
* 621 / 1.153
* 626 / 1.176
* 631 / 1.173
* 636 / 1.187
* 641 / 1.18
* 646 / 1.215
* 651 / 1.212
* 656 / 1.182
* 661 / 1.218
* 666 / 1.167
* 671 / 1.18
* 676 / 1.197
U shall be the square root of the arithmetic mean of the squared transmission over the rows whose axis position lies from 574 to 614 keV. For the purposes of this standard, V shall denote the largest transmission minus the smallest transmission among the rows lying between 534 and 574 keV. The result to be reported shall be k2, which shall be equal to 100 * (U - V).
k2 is 116.3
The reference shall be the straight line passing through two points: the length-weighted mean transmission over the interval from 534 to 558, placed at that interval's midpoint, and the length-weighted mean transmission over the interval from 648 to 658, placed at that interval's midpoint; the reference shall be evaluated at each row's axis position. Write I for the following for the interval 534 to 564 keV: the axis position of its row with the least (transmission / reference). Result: 536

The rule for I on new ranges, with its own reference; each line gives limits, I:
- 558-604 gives 586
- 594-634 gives 621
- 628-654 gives 631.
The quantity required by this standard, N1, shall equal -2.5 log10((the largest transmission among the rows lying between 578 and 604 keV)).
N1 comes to -0.250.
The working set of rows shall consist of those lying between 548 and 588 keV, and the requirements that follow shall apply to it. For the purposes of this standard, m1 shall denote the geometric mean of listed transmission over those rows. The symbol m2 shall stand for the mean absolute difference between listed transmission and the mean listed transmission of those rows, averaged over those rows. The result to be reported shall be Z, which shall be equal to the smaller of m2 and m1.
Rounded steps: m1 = 1.248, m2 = 0.026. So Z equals 0.026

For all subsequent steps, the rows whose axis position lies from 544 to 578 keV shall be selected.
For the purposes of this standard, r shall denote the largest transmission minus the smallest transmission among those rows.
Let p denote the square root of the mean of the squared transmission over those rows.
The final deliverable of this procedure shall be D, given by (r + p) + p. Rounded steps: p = 1.26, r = 0.057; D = 2.57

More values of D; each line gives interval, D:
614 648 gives 2.42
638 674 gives 2.44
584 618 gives 2.52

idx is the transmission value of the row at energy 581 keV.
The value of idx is 1.224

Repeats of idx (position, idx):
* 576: 1.278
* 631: 1.173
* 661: 1.218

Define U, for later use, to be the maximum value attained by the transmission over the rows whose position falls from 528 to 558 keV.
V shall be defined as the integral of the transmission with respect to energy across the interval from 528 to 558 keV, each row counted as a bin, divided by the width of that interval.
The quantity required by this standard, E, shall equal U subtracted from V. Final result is -0.025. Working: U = 1.263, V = 1.24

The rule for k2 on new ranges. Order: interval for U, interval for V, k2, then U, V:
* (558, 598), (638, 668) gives 119.8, 1.25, 0.051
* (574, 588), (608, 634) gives 117.9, 1.23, 0.051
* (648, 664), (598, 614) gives 116.2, 1.20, 0.042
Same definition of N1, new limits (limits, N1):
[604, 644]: -0.239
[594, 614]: -0.239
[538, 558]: -0.250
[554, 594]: -0.271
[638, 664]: -0.214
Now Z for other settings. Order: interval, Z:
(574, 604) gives 0.023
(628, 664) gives 0.017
